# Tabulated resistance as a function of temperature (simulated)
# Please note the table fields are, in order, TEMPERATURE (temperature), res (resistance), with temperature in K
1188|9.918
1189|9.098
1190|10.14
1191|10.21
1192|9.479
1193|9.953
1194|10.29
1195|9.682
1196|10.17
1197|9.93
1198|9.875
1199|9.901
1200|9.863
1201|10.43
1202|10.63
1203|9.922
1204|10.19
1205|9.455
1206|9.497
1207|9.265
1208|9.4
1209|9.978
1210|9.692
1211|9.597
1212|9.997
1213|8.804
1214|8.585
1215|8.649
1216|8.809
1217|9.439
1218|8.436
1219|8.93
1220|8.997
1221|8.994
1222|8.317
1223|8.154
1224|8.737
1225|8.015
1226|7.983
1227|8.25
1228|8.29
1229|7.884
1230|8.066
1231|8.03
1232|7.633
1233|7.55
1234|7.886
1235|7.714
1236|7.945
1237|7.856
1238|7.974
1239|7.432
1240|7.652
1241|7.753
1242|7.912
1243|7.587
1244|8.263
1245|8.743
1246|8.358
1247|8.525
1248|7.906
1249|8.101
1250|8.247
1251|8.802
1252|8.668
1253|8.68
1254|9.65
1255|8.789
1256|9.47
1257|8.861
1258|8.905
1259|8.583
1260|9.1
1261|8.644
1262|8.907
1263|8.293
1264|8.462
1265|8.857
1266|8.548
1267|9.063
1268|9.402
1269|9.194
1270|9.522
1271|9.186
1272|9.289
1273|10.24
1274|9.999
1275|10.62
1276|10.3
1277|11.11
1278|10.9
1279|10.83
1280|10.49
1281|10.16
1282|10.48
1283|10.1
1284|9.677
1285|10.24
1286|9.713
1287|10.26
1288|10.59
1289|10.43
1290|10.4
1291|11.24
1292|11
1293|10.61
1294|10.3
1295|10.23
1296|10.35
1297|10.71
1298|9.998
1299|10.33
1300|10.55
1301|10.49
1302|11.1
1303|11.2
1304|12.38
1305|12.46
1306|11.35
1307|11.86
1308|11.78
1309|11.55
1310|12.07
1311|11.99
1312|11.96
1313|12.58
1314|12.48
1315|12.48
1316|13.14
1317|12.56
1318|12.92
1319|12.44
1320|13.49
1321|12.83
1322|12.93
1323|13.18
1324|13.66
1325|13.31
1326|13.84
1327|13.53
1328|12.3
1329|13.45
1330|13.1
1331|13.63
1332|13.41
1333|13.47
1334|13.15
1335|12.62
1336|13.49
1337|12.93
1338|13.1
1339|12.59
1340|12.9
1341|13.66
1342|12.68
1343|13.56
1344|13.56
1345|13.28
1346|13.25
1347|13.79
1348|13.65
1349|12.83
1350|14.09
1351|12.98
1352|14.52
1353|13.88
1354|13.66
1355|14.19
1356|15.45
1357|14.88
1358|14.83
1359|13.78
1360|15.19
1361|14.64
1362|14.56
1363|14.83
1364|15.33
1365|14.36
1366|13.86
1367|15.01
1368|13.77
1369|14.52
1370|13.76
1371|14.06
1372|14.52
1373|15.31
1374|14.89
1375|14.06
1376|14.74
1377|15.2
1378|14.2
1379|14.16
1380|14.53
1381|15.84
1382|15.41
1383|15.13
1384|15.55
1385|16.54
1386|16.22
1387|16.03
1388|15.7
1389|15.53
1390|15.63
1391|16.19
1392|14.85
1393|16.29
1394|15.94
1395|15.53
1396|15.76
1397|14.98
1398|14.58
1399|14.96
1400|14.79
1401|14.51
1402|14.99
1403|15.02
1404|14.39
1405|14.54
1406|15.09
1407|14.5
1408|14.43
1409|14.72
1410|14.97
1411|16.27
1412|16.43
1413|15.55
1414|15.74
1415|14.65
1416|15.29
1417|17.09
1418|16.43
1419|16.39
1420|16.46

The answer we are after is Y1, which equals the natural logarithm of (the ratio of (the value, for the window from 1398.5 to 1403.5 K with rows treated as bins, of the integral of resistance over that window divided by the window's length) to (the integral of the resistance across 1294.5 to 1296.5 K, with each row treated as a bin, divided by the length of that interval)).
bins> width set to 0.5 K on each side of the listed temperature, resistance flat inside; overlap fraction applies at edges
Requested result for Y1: 0.4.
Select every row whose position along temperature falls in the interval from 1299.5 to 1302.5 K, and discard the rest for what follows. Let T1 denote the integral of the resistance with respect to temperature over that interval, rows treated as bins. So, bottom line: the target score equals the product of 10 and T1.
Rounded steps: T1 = 32.1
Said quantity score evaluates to 321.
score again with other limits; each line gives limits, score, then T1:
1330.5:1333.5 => 405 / 40.5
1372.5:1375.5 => 443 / 44.3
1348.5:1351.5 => 399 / 39.9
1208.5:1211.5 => 293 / 29.3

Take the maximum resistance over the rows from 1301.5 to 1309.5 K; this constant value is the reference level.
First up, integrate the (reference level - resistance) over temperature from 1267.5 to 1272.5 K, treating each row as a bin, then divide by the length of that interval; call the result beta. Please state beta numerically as 3.1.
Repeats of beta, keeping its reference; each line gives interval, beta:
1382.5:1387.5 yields -3.4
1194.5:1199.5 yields 2.5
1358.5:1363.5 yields -2.1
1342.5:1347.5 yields -1.0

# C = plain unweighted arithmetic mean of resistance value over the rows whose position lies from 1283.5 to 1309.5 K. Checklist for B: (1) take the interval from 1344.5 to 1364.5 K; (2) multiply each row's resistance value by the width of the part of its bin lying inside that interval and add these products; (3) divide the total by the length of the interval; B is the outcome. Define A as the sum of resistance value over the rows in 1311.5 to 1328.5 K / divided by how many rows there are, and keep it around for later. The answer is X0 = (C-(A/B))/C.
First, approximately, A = 12.9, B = 14.2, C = 10.8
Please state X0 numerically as 0.92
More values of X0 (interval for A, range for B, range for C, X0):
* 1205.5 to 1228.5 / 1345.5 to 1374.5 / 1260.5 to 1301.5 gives 0.94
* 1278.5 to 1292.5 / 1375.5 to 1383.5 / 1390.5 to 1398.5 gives 0.96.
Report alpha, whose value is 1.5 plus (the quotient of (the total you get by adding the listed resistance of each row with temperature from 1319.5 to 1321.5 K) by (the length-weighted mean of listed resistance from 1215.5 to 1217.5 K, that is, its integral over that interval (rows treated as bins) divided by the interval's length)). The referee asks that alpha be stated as 4.4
